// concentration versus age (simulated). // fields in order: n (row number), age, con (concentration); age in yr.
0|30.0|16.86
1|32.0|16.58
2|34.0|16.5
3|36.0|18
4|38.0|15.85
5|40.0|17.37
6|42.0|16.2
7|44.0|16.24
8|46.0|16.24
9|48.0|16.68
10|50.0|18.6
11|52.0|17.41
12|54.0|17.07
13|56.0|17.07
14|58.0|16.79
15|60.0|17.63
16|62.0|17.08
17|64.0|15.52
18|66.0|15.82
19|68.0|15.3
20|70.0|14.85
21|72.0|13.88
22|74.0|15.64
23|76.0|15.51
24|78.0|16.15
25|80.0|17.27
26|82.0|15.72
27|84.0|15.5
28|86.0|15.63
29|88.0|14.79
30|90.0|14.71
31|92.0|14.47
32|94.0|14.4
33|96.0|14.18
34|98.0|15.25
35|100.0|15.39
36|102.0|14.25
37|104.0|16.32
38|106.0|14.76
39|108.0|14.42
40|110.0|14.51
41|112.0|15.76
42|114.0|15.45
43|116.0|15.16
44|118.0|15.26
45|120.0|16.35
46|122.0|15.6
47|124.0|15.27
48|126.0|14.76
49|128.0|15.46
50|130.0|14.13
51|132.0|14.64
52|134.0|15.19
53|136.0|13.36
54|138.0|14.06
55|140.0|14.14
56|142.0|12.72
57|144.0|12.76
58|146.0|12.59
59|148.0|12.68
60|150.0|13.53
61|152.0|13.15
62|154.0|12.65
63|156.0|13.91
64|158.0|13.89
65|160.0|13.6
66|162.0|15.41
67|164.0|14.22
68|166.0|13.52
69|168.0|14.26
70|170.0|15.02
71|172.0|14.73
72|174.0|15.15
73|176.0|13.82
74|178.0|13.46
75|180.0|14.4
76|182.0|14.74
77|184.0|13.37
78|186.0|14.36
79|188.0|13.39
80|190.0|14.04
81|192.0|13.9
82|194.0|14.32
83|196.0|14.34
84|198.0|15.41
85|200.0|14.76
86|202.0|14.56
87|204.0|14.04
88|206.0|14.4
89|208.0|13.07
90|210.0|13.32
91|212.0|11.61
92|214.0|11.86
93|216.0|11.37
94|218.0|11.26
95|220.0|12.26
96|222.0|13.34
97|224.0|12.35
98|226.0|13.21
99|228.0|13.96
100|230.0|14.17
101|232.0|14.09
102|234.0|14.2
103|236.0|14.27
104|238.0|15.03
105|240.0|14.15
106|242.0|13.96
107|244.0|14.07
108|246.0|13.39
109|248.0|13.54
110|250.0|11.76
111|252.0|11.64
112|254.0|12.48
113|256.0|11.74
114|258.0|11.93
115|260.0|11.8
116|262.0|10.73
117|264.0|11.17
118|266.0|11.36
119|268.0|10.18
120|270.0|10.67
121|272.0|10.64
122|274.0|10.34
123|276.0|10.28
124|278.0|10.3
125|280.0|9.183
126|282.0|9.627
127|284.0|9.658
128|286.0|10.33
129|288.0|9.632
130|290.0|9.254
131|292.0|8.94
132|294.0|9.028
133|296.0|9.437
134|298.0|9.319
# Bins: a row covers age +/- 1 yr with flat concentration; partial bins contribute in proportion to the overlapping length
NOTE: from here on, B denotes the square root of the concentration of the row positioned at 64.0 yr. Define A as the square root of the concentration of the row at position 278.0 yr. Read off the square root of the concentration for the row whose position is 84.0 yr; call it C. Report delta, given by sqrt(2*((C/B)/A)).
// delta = 0.789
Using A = 3.21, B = 3.94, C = 3.9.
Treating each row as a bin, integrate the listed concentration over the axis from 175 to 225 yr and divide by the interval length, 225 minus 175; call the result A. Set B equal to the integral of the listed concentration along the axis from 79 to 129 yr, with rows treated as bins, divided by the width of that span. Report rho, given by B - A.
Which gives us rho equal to 2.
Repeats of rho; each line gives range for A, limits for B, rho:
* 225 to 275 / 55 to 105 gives 3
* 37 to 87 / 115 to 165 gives -2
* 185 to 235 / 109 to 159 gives 1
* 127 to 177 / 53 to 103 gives 2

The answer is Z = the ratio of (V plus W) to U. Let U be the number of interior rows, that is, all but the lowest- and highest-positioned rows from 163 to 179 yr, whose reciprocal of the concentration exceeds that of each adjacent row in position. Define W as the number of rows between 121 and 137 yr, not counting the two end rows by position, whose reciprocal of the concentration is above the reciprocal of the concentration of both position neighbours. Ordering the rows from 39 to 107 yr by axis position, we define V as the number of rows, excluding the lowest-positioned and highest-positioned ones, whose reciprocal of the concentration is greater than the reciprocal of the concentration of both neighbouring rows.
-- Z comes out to 5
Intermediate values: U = 2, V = 8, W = 2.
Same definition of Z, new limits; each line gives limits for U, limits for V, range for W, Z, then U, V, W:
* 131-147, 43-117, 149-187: 7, 2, 8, 6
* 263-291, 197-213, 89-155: 4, 3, 2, 9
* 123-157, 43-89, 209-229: 1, 6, 5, 3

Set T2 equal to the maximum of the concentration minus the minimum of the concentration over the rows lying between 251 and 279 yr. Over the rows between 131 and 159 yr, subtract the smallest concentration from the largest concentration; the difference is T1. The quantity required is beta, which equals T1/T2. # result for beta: 1.1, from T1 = 2.60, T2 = 2.3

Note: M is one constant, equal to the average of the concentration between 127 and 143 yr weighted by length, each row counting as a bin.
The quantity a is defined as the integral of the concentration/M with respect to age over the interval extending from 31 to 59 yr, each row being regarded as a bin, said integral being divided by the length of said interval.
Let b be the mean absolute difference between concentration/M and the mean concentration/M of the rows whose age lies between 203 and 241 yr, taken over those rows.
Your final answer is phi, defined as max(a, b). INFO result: 1.2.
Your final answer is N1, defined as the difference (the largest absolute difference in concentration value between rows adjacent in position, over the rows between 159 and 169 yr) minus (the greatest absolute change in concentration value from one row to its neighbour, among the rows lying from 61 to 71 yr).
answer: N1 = 0.25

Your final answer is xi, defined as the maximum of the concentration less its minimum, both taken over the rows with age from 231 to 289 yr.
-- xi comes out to 5.8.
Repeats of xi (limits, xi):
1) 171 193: 1.8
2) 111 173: 3.8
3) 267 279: 0.5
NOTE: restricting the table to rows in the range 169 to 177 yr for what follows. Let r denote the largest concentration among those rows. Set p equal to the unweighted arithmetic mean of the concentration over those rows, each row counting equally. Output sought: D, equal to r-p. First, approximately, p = 14.7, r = 15.15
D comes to 0.47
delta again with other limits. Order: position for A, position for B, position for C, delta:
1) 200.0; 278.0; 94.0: 0.785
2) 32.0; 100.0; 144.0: 0.669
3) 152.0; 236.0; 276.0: 0.684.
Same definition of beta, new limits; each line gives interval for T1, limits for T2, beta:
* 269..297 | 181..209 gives 0.7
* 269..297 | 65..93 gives 0.5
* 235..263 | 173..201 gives 2.1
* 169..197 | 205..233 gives 0.6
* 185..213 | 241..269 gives 1.0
